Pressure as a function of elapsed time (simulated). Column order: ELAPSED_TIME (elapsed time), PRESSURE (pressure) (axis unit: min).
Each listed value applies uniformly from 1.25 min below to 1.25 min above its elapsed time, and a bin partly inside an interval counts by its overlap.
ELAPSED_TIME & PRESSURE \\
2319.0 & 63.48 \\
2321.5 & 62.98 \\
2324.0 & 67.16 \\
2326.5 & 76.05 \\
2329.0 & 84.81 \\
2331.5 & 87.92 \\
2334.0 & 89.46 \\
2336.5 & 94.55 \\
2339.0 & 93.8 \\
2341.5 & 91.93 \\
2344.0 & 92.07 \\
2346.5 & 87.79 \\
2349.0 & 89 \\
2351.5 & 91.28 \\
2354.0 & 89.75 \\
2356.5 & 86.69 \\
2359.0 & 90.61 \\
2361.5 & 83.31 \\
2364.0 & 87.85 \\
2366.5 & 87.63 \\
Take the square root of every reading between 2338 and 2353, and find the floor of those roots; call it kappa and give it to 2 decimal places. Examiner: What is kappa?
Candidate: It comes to 9.37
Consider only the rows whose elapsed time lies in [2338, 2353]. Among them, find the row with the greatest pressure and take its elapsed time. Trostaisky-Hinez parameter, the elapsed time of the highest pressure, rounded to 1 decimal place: 2339.0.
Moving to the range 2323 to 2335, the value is 2334.0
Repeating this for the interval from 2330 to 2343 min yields 2336.5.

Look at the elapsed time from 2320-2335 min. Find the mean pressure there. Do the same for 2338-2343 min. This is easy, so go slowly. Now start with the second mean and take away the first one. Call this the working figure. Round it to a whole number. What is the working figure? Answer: 15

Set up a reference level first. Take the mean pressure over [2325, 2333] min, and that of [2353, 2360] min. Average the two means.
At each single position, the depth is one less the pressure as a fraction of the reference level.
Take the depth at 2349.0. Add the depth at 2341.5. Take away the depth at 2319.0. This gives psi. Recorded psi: -0.4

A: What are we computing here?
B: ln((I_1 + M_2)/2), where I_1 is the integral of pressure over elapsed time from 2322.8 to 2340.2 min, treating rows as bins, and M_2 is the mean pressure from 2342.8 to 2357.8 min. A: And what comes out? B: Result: 6.7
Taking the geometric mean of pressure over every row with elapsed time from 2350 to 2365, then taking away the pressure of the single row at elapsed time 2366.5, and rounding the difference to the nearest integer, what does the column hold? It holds 1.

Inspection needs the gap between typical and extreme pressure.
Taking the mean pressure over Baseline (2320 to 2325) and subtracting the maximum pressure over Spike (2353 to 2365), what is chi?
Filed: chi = -26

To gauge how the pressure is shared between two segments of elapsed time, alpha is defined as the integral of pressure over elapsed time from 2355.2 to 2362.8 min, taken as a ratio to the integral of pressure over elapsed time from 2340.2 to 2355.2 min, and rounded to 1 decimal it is 0.5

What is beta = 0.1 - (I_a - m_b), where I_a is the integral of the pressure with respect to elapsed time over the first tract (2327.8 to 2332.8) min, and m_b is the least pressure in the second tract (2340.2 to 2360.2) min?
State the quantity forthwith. -345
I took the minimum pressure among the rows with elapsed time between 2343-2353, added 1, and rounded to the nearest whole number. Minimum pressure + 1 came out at 89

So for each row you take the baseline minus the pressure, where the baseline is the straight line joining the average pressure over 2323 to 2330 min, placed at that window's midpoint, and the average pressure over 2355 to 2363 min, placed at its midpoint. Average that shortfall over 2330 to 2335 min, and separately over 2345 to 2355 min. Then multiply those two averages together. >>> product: 58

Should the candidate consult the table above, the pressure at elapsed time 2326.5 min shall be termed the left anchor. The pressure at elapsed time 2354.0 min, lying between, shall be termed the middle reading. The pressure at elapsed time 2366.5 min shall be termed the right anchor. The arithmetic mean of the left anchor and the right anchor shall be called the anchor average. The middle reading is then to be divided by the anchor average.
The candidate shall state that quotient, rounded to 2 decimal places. 1.10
